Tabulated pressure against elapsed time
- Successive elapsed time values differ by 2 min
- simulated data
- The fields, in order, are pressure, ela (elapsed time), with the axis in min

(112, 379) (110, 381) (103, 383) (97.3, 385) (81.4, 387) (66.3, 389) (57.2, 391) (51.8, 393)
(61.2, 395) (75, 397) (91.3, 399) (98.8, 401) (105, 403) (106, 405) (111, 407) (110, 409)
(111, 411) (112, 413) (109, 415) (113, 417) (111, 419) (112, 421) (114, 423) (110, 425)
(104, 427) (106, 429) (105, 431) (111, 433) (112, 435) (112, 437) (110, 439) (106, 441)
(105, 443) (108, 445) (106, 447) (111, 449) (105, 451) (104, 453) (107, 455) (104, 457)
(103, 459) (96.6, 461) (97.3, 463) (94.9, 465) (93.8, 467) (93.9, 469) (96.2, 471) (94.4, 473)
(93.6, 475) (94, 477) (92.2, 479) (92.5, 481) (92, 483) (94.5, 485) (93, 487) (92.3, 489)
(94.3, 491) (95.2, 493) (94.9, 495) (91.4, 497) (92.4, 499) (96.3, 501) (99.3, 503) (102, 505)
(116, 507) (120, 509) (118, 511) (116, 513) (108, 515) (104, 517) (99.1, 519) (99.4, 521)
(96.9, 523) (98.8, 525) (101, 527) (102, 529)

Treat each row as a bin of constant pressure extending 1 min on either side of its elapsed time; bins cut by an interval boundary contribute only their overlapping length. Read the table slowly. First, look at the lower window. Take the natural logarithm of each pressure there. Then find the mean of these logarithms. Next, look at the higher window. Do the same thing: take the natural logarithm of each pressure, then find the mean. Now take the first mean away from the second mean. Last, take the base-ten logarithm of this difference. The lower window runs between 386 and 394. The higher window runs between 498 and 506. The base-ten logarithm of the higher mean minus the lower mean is -0.4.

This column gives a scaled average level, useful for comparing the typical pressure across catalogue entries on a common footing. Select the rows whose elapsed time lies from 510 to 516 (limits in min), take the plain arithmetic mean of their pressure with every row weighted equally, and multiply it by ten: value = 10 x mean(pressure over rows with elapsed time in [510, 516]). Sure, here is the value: 1140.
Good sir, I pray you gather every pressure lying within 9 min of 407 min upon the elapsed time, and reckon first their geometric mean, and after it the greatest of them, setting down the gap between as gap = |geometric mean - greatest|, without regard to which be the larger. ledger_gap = 6.2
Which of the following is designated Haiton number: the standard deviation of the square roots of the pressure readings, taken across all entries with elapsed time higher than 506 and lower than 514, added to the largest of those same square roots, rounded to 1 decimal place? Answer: 11.0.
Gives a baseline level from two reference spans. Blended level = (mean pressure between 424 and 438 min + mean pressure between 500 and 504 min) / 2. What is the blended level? 103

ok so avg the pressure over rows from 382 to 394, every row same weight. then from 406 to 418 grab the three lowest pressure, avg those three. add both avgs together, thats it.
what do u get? 186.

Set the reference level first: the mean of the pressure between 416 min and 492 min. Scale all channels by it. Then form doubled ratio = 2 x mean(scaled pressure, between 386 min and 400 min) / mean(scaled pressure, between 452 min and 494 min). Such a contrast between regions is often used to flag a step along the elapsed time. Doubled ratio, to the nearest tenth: 1.4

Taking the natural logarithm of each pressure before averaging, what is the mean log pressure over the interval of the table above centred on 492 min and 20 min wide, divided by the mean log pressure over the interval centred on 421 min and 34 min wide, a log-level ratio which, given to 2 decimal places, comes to 0.97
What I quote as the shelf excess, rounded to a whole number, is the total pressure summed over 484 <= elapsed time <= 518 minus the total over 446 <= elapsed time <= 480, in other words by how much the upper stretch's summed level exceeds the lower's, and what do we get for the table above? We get 41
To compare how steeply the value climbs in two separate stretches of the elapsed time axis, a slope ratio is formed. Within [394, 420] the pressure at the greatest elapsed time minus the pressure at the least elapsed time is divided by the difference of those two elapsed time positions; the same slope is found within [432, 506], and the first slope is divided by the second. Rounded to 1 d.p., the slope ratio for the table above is -16.6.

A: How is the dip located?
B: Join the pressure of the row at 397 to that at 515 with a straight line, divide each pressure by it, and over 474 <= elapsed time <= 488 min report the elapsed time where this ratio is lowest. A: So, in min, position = 487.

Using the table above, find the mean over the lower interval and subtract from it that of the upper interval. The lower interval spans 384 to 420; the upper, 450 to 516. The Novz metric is -7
